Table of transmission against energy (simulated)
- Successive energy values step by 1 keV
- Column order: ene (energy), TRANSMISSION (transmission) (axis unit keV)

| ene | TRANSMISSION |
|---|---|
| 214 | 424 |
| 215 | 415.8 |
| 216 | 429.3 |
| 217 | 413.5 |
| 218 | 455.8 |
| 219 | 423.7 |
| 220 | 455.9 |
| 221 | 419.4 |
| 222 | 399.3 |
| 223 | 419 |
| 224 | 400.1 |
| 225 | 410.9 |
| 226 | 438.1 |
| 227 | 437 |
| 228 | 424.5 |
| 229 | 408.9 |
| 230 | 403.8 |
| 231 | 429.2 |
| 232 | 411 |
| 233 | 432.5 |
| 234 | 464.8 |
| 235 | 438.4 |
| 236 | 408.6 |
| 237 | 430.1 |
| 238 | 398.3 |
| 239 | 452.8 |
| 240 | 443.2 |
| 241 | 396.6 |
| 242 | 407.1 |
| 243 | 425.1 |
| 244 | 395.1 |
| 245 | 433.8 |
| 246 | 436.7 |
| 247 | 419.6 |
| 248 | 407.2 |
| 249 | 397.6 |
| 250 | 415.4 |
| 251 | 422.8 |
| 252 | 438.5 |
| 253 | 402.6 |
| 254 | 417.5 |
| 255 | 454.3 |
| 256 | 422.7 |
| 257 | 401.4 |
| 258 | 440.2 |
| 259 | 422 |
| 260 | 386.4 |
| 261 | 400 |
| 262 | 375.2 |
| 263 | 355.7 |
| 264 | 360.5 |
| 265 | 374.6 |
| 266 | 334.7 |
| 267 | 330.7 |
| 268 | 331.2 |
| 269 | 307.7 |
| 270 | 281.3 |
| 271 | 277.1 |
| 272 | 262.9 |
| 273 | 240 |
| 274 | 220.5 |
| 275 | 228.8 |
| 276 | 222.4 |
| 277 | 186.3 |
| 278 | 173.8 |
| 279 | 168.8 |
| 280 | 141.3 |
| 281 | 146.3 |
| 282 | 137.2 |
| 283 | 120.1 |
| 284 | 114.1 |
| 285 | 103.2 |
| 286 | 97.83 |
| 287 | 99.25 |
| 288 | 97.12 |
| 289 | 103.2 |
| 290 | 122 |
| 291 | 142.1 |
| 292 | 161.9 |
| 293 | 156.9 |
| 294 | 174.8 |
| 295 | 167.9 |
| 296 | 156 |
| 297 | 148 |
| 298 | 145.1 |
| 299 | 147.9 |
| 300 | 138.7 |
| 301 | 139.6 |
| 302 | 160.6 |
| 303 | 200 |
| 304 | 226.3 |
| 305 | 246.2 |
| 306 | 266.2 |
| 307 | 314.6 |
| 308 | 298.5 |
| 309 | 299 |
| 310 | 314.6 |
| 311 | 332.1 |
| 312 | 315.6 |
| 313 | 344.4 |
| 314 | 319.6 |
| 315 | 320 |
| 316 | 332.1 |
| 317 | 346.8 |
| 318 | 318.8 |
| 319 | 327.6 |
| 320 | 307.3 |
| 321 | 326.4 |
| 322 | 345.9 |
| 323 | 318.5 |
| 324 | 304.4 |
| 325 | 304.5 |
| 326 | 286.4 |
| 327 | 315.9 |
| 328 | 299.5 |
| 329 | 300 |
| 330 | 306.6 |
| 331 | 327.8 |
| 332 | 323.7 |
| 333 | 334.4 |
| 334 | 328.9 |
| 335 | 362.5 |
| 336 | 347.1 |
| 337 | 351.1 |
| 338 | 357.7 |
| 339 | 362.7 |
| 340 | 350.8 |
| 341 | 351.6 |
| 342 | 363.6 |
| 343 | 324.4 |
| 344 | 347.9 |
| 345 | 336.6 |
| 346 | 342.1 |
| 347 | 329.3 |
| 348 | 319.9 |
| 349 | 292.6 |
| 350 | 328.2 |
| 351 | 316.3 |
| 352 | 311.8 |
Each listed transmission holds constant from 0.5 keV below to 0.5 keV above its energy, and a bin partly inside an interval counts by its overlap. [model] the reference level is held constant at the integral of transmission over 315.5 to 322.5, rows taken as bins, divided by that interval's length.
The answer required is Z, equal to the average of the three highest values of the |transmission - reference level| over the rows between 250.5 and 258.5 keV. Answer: 115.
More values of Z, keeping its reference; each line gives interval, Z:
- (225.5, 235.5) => 118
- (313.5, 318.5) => 13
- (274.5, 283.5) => 196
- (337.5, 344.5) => 32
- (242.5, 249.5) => 103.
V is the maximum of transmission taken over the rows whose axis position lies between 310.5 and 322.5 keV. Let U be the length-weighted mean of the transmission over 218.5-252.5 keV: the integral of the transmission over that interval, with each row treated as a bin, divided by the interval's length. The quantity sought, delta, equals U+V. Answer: 769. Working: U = 422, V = 346.8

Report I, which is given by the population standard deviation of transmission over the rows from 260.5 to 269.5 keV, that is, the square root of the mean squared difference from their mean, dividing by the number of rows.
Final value 27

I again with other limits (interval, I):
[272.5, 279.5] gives 27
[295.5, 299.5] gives 4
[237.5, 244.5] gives 22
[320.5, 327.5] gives 17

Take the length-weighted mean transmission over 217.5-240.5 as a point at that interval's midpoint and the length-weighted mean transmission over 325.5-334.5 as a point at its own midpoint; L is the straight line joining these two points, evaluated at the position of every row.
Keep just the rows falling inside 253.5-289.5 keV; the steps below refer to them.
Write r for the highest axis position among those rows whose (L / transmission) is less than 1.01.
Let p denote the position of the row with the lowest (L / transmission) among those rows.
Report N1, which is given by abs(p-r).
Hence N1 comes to 6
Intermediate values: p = 255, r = 261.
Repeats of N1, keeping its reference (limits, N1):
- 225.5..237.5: 3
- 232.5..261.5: 6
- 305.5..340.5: 1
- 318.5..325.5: 1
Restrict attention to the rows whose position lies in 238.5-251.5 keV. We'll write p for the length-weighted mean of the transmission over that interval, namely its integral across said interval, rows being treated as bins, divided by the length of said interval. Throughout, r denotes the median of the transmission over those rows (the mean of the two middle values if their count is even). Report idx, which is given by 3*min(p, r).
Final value 1258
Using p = 419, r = 420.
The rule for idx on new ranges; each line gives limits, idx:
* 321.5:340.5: 983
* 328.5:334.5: 961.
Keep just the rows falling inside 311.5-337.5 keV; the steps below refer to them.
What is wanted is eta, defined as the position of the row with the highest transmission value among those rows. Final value 335 keV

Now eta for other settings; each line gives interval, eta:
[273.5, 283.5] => 275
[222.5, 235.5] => 234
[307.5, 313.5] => 313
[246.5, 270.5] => 255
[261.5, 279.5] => 262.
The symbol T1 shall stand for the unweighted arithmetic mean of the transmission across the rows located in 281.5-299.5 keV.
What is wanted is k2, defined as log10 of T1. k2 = 2.12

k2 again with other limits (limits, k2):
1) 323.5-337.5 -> 2.51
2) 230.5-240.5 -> 2.63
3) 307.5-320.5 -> 2.51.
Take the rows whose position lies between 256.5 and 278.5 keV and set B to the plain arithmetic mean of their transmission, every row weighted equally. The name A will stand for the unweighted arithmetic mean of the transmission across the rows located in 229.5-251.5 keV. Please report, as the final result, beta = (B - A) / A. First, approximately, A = 421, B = 314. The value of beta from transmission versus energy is -0.3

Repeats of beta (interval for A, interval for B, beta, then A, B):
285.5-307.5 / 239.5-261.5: 1.5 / 164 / 418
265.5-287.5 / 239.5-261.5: 1.0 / 206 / 418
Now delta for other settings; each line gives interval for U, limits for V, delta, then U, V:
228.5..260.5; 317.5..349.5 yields 784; 421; 363.6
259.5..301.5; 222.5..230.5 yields 647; 209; 438.1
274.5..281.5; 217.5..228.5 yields 637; 181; 455.9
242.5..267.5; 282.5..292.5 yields 565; 403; 161.9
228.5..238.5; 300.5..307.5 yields 737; 423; 314.6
